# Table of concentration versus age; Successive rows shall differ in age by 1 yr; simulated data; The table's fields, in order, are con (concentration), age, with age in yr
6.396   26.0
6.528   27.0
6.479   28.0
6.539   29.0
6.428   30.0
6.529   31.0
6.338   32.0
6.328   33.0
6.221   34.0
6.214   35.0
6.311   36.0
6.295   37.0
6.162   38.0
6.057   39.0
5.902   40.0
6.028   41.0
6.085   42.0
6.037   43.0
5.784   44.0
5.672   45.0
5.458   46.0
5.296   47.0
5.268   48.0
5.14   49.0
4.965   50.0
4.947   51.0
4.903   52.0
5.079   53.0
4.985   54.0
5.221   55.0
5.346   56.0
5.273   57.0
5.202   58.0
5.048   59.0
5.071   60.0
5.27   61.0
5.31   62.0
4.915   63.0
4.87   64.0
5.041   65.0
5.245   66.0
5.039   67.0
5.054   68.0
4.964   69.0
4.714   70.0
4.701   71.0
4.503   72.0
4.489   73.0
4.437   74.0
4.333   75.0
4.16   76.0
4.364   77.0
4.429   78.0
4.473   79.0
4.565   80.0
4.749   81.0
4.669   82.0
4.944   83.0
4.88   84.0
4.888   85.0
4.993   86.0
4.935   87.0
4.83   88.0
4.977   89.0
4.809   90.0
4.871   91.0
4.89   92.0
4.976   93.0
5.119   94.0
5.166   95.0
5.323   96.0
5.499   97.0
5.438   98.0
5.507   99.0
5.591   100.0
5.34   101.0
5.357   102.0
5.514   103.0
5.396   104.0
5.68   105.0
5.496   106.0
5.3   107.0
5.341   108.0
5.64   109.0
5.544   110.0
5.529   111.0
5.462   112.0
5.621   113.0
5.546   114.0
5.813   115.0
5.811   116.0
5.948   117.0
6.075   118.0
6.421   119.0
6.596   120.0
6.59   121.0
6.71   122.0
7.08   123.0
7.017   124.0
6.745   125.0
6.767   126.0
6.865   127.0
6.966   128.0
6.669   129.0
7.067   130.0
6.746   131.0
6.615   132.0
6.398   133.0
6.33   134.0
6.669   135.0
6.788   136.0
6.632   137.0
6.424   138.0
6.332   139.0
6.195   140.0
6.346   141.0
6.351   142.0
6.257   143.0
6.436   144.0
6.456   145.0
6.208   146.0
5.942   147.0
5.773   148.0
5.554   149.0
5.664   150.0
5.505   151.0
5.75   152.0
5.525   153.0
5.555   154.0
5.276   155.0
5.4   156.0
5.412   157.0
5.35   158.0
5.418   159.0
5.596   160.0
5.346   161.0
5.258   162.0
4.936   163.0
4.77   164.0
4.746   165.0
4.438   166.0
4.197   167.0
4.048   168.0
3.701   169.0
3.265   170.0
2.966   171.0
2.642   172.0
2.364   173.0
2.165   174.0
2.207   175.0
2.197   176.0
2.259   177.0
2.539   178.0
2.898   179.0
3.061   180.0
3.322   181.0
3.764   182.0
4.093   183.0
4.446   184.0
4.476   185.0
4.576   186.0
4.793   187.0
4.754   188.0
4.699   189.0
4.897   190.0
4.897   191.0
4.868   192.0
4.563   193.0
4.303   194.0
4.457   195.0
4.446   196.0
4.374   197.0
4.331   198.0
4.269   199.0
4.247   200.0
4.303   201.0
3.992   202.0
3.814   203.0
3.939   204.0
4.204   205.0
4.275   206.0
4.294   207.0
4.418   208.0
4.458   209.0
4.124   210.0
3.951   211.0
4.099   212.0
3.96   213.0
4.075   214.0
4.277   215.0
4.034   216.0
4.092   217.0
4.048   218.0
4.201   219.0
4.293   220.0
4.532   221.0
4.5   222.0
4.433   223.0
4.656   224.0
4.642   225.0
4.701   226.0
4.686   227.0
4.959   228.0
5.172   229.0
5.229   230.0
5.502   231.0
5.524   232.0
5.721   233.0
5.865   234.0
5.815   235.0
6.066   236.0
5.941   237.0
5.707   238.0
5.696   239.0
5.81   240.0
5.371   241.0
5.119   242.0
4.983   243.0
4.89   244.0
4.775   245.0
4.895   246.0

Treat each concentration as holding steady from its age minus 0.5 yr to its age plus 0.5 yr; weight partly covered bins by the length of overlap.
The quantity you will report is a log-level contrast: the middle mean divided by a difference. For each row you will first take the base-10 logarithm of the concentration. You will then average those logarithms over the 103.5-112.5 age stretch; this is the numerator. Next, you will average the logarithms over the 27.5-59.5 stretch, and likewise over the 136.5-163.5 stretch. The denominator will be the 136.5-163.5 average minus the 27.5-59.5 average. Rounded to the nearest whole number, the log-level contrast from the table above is 117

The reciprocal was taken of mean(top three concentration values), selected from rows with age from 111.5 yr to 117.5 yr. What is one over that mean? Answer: 0.171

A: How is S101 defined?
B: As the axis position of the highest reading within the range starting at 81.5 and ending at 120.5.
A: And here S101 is 120.0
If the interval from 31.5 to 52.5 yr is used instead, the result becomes 32.0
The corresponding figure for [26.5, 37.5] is 29.0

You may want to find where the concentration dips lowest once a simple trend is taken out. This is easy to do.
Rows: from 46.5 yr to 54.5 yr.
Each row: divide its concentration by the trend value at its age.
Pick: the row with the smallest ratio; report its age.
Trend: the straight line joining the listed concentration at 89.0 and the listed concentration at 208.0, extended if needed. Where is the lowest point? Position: 52.0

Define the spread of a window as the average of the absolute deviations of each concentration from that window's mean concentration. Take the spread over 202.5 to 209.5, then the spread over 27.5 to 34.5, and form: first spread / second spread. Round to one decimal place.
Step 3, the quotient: 1.9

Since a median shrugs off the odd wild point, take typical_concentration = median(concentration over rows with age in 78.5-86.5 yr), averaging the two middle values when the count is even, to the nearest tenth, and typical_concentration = 4.8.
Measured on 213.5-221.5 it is 4.1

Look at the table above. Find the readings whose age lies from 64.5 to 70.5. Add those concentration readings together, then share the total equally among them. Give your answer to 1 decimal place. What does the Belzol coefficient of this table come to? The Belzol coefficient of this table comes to 5.0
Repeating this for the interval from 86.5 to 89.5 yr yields 4.9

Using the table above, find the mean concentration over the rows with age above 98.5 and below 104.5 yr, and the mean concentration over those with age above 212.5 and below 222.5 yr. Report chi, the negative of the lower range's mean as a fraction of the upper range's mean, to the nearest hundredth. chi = -1.30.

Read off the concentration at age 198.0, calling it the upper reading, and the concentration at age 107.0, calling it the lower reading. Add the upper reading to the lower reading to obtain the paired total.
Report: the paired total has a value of 9.6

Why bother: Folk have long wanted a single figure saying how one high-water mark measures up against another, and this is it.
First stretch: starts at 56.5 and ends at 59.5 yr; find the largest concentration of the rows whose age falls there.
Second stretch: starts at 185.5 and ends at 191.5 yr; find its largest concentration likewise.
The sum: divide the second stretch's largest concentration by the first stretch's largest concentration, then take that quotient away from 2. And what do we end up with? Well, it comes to 1.07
